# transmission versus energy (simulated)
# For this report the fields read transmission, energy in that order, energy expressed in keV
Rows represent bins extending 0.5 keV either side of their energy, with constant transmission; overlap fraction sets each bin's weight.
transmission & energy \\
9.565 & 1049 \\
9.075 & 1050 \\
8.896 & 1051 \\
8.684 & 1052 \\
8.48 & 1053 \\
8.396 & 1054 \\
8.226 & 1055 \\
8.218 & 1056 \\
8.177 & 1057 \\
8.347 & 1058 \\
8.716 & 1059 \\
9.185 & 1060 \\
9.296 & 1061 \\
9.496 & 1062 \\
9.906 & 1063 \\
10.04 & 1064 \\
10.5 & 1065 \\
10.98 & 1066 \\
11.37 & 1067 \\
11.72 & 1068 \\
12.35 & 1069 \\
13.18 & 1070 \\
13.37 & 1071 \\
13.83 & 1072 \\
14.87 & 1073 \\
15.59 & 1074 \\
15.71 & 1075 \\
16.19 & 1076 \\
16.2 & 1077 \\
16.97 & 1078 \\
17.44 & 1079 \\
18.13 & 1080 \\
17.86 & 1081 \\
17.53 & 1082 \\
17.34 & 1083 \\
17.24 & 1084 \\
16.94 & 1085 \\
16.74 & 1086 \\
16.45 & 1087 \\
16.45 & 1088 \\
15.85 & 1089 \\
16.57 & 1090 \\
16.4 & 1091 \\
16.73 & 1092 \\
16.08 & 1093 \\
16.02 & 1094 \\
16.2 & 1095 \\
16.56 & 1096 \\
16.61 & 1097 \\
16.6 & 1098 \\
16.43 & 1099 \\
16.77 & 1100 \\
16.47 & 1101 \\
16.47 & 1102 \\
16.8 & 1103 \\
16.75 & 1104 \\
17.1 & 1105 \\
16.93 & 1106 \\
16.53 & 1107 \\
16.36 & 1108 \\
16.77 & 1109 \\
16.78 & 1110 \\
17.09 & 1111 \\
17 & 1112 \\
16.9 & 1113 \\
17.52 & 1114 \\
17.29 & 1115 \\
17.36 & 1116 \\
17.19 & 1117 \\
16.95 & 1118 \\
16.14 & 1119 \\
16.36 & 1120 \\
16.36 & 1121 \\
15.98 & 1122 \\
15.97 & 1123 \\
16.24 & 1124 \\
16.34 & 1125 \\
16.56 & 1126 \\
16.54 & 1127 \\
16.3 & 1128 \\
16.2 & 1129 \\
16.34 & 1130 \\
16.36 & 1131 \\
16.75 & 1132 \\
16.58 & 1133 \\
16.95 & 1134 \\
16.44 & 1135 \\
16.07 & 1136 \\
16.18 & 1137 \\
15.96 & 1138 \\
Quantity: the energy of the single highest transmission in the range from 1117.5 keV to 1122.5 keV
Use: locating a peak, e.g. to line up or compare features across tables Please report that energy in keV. 1118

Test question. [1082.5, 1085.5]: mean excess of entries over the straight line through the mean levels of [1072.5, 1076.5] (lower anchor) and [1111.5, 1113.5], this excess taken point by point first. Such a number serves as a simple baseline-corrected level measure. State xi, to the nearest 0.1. 1.2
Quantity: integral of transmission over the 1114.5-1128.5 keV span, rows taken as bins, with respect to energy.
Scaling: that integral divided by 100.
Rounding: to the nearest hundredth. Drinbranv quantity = 2.32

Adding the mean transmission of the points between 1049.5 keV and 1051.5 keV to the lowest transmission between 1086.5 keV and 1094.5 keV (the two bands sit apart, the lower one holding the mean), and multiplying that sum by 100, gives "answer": 2484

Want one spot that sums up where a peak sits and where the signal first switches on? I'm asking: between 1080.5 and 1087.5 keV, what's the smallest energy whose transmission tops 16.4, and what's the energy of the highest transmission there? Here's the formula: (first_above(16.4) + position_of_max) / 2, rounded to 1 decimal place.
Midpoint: 1081.0 keV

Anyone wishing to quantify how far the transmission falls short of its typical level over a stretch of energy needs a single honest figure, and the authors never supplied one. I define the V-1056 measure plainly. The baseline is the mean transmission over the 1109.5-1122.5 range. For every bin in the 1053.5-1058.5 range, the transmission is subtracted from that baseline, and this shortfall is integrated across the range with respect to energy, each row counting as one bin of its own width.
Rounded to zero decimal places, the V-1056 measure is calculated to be 43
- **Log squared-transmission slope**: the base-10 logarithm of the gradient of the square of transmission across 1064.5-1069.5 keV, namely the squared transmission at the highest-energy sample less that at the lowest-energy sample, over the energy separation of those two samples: 1.0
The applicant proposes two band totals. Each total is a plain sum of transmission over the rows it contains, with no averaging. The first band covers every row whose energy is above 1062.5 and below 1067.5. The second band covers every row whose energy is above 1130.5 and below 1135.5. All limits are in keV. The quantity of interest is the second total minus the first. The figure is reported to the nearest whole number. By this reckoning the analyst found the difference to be 30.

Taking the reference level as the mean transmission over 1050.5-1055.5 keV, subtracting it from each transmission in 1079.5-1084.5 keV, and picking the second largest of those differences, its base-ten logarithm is 0.97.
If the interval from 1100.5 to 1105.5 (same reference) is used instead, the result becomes 0.92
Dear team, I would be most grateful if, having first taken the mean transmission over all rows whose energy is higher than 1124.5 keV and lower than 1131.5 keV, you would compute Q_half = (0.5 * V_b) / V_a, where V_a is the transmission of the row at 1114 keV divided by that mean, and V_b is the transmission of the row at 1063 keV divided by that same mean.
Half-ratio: 0.283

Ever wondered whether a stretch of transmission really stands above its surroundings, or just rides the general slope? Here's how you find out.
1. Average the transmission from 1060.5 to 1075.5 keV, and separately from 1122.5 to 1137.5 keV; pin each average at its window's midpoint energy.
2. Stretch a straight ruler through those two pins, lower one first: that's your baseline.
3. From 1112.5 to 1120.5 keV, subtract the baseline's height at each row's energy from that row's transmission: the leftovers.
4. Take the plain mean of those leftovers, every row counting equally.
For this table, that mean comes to 1.5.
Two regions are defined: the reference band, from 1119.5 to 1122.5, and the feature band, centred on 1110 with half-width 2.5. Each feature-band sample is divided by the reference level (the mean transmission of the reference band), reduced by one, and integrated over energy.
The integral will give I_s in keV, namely 0.17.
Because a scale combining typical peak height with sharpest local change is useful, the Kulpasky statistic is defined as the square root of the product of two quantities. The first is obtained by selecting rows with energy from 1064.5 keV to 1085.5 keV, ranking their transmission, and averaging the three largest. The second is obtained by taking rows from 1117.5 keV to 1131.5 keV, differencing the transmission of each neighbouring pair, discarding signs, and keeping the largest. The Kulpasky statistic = 3.8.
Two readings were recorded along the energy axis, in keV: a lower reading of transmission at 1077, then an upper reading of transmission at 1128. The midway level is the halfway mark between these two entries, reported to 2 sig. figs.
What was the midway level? 16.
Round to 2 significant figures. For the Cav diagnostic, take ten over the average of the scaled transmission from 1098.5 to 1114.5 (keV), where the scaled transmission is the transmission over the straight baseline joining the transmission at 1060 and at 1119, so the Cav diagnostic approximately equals 8.7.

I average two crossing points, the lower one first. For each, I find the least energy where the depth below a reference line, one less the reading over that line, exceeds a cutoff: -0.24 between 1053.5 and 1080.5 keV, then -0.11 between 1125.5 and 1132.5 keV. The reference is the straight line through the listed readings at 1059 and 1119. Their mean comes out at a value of 1090.0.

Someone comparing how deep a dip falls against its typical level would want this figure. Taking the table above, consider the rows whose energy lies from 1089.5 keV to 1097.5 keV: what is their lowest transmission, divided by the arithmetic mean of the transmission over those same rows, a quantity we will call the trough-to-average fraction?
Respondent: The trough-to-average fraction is 0.977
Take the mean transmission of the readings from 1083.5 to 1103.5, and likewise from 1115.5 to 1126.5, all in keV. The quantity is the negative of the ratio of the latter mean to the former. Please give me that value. -1.00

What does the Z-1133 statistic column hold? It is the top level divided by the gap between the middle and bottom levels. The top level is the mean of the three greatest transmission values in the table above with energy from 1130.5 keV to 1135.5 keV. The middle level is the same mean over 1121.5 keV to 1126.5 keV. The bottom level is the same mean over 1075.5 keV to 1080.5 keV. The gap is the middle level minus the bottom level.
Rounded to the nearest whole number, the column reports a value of -15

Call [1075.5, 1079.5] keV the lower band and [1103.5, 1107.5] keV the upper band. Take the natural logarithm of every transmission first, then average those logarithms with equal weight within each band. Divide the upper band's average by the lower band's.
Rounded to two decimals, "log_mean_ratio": 1.00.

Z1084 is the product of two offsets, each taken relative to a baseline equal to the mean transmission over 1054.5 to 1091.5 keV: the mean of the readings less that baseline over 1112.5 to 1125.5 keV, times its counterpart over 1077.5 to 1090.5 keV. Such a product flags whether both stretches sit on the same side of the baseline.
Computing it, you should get 10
